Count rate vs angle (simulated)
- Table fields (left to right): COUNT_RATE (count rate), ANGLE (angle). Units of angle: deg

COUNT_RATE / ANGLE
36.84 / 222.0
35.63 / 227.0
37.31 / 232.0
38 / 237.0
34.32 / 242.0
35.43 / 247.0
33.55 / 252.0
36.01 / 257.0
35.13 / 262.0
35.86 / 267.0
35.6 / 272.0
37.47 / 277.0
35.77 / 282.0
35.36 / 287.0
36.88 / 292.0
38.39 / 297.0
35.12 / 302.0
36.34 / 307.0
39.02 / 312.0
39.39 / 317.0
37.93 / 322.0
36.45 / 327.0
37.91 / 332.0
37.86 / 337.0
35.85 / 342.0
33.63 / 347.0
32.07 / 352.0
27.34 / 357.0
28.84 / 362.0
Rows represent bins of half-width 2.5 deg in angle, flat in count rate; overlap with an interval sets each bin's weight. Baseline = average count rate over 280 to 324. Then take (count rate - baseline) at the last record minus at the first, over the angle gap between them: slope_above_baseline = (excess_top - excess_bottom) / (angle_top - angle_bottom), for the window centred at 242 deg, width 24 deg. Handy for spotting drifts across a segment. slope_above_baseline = -0.19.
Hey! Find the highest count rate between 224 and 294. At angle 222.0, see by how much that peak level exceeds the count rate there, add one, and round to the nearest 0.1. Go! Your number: 2.2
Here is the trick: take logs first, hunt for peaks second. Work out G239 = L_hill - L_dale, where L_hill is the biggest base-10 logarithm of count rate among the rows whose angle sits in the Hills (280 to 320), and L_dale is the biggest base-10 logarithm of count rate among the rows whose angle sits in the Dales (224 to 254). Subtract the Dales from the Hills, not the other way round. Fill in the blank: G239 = 0.016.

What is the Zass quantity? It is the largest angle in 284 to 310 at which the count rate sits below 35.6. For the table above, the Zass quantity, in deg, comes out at 302.0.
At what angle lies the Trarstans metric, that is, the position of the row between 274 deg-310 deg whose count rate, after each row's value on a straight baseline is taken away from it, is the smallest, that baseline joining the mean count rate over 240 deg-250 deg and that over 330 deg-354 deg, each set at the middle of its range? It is 302.0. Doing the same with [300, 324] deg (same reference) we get 302.0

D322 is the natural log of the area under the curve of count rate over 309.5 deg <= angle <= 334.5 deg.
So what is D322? 6.86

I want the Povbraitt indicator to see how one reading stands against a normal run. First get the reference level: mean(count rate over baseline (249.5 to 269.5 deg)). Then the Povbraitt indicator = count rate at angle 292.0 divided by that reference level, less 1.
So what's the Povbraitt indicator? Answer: 0.05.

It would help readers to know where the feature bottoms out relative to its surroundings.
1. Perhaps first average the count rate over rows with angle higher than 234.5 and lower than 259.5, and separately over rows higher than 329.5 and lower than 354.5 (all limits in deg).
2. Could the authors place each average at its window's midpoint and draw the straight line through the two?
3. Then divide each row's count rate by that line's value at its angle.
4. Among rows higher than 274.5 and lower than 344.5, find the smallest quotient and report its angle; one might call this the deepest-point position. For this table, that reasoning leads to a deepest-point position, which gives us 302.0 deg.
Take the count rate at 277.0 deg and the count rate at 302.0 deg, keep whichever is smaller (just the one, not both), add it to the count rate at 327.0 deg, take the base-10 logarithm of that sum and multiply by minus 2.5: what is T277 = -4.64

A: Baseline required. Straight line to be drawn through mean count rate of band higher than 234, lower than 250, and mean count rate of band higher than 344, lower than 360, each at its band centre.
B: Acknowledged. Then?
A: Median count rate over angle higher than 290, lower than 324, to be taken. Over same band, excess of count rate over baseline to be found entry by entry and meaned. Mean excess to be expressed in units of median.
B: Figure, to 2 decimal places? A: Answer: 0.12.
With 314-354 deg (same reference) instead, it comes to 0.12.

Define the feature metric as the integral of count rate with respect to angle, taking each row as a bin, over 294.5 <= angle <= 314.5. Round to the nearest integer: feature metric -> 744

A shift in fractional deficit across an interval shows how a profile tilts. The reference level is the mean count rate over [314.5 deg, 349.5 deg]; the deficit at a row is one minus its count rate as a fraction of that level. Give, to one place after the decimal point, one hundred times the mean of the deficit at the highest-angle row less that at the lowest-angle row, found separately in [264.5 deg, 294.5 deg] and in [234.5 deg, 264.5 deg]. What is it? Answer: 2.5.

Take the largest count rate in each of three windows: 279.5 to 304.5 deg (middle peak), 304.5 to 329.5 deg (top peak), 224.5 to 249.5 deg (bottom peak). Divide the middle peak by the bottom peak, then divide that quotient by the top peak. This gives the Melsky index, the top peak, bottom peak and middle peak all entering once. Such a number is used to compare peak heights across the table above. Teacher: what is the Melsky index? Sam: 0.0256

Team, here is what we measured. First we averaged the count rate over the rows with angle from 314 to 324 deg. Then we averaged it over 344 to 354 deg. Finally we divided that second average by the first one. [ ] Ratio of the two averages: 0.85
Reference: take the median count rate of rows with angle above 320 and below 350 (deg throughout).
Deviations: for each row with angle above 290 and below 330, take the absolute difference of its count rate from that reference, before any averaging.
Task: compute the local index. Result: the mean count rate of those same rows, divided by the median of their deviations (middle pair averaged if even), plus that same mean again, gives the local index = 74.0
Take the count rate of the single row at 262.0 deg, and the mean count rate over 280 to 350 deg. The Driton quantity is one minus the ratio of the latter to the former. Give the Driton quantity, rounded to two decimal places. -0.05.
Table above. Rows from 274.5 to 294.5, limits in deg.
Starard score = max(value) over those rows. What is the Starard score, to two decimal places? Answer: 37.47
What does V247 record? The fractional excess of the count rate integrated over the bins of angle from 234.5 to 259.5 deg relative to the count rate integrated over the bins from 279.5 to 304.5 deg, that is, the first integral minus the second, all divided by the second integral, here -0.02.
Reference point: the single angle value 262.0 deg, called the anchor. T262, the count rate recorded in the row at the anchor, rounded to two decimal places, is 35.13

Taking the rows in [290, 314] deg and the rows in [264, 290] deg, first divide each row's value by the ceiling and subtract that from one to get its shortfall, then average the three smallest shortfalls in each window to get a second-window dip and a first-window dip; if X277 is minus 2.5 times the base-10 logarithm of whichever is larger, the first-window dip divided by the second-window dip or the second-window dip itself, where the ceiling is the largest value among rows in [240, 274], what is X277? 2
